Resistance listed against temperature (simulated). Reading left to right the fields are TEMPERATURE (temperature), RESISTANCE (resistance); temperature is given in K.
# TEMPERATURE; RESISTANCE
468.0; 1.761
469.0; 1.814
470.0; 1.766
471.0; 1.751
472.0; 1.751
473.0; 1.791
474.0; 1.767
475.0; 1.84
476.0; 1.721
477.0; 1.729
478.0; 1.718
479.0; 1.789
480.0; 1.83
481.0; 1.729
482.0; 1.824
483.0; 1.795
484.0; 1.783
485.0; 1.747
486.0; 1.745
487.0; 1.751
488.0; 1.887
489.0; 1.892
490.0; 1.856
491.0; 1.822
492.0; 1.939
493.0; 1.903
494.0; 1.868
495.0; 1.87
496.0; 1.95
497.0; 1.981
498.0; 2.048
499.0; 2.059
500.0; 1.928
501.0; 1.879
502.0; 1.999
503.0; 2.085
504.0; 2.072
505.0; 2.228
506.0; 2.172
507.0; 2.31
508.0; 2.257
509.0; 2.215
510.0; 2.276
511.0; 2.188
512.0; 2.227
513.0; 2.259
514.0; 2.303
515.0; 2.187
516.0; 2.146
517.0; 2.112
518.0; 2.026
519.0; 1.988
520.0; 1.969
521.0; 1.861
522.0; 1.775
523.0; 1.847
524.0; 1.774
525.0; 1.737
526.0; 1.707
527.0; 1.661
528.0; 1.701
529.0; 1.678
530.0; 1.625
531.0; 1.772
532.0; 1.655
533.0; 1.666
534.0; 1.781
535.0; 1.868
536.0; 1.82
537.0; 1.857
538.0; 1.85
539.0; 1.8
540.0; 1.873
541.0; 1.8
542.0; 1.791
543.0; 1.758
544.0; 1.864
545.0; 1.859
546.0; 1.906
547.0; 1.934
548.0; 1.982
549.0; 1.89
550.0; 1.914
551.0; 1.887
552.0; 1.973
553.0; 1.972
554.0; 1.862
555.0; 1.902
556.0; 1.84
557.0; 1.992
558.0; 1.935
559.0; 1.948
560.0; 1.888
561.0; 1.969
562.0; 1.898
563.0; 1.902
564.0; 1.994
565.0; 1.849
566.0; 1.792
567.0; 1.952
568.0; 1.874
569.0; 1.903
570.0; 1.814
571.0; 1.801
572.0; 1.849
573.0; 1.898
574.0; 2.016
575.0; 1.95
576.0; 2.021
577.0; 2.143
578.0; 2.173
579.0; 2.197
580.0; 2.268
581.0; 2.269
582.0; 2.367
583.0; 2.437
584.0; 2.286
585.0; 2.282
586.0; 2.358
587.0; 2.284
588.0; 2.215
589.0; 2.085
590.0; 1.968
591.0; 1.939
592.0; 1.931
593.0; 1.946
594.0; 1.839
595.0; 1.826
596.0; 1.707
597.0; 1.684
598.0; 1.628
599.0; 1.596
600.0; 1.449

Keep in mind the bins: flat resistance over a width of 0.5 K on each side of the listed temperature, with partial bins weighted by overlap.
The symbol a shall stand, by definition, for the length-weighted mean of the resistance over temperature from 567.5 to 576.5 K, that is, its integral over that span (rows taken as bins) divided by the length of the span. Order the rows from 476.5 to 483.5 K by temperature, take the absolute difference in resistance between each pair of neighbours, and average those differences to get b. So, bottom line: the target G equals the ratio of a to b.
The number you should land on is 33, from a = 1.90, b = 0.0580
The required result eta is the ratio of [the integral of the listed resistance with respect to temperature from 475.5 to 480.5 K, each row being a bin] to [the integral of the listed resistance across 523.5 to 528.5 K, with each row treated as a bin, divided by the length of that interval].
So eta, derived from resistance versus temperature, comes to 5.1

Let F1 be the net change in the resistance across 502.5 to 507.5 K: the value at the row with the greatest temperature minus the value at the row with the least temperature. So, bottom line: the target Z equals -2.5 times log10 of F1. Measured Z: 1.6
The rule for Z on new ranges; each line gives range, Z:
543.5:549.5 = 4.0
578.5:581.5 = 2.9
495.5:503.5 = 2.2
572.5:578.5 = 1.4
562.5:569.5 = 7.5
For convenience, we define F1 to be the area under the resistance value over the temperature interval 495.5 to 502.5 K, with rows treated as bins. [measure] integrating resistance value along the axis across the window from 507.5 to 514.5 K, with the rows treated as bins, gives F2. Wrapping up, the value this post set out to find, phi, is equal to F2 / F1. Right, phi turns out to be 1.14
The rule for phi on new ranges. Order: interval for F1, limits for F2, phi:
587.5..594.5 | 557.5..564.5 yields 0.97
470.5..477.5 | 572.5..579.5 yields 1.17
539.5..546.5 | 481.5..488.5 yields 0.98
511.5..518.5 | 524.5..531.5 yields 0.78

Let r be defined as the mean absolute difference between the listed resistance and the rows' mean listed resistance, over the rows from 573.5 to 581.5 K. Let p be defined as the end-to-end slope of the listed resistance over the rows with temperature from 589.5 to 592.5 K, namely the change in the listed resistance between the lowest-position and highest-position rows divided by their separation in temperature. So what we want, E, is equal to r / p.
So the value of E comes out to -5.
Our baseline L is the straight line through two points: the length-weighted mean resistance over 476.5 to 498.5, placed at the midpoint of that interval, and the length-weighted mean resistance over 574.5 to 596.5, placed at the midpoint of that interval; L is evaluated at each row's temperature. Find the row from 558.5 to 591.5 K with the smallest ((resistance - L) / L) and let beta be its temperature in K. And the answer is 571.0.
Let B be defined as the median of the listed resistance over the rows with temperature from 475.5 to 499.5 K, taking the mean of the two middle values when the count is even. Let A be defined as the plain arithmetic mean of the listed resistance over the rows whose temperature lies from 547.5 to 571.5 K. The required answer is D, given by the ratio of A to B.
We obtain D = 1.04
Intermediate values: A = 1.91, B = 1.83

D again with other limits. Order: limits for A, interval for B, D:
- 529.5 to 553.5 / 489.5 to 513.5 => 0.89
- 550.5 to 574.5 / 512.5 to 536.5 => 1.06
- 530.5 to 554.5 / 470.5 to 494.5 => 1.03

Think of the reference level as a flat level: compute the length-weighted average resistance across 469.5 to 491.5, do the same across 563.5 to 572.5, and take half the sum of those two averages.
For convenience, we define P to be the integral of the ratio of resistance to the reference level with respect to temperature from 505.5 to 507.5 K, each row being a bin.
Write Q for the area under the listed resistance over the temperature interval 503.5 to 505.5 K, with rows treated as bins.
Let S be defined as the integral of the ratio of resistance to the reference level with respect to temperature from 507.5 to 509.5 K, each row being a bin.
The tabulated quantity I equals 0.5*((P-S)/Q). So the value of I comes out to 0.001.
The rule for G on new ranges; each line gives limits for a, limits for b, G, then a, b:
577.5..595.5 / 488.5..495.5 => 50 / 2.15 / 0.0433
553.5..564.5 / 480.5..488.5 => 43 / 1.92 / 0.0451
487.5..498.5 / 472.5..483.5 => 33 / 1.91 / 0.0572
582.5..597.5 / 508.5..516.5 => 34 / 2.05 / 0.0601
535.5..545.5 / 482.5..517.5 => 32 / 1.83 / 0.0572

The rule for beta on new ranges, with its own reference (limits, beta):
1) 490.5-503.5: 491.0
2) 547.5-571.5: 571.0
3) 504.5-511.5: 511.0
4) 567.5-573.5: 571.0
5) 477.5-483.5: 478.0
